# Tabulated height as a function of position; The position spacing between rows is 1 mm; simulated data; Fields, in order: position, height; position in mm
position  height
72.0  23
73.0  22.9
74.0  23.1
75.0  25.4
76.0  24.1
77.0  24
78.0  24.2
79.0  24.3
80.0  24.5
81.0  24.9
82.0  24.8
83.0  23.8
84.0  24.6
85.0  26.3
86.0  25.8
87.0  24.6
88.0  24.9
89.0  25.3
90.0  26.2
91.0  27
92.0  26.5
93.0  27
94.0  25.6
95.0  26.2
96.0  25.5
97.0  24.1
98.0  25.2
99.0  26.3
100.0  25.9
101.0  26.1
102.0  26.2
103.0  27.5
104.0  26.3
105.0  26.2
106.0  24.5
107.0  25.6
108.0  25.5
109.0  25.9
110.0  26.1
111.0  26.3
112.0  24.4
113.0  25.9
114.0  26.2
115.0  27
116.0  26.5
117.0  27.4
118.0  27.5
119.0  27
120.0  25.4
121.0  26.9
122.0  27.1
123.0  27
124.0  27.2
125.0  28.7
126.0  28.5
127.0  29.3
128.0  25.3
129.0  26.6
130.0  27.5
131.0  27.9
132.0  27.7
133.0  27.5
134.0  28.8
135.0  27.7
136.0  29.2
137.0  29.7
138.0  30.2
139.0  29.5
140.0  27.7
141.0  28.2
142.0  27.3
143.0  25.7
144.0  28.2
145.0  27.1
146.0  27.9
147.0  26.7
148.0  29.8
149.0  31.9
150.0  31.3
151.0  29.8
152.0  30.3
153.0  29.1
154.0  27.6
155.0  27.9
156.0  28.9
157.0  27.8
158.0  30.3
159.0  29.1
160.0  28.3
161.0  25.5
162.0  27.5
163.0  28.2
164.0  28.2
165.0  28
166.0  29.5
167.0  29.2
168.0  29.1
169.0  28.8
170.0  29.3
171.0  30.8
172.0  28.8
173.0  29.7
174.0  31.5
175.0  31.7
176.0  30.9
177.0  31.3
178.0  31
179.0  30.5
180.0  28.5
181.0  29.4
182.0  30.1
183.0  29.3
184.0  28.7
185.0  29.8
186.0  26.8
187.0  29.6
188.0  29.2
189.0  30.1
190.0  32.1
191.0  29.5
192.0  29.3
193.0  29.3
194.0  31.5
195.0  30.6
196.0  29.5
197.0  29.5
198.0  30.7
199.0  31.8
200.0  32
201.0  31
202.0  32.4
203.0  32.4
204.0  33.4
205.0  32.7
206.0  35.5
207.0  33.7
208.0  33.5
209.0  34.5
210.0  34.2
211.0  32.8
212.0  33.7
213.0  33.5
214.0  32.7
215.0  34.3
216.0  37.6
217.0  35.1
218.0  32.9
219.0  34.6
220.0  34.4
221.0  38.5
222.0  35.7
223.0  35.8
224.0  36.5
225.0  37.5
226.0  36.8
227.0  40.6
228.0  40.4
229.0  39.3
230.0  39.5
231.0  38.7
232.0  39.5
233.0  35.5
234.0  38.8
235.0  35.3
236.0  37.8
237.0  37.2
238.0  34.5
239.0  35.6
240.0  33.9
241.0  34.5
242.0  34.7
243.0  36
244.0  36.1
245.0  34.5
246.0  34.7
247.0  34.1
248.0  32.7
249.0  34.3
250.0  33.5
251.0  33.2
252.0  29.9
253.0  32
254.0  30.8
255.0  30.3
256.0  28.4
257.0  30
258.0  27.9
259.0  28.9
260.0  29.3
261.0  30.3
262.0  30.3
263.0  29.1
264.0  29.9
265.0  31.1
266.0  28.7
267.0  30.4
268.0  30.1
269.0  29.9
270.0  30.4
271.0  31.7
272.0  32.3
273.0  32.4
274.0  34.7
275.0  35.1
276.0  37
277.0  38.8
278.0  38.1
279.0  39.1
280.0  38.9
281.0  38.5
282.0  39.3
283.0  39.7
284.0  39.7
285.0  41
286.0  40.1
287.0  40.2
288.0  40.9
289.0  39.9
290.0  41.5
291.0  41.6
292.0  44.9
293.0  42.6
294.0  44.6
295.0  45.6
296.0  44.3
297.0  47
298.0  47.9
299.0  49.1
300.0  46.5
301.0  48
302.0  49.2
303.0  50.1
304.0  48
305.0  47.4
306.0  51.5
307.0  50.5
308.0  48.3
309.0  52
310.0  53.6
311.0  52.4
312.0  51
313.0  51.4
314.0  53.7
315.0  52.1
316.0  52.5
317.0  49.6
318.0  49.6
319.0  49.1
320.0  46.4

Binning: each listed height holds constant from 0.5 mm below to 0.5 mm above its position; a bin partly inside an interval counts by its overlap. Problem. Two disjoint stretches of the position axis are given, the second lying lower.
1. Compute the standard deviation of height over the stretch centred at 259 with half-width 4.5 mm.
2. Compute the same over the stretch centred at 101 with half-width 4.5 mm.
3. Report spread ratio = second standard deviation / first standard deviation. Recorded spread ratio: 1.0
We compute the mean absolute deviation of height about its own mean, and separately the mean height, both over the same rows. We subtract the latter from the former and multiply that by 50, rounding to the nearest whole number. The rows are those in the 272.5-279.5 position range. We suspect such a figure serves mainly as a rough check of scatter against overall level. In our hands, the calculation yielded -1720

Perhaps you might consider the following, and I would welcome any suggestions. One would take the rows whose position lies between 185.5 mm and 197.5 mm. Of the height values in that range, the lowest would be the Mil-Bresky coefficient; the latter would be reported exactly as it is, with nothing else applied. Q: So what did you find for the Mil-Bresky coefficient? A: 26.8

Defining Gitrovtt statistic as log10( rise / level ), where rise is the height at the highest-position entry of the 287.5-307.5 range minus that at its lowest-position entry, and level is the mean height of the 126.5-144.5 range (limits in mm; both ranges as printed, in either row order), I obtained -0.5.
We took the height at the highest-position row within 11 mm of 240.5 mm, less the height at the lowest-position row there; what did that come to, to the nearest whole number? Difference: -6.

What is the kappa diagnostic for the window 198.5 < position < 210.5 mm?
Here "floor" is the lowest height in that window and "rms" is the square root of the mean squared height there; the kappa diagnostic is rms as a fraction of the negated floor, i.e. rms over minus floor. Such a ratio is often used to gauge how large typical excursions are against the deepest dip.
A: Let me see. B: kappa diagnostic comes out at -1.07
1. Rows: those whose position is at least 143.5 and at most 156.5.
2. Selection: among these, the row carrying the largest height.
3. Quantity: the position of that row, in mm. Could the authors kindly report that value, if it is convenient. 149.0 mm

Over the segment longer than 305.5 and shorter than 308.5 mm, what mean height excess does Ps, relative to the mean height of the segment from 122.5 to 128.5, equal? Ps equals 22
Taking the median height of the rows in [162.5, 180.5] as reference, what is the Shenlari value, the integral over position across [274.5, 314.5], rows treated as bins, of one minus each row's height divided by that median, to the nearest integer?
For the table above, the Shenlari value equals -21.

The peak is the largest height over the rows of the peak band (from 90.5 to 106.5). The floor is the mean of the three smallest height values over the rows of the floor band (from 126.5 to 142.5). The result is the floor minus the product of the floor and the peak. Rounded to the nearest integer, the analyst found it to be -700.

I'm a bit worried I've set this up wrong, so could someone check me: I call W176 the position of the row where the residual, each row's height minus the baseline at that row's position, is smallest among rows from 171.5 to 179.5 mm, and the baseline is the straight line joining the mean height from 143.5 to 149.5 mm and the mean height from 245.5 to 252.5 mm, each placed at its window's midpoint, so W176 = 172.0 mm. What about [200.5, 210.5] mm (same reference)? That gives 201.0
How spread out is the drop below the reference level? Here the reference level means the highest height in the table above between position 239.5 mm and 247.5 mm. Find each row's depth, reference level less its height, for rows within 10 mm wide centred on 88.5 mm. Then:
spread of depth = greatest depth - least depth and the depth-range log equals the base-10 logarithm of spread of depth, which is 0.38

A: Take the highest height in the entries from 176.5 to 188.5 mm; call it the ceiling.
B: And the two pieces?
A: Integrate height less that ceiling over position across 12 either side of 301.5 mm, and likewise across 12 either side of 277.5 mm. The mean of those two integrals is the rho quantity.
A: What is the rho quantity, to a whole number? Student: 257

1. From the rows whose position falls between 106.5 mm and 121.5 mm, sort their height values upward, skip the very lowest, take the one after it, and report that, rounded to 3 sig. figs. 25.4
